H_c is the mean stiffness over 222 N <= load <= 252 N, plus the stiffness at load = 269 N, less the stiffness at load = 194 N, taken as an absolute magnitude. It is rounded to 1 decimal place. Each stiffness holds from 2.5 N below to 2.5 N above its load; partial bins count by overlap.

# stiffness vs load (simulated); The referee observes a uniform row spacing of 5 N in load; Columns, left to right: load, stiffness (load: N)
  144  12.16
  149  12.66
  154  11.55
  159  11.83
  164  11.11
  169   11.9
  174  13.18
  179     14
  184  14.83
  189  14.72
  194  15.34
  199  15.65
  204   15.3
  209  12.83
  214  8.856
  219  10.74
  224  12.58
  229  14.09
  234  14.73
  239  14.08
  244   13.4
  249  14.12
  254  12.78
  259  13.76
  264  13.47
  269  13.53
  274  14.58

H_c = 12.0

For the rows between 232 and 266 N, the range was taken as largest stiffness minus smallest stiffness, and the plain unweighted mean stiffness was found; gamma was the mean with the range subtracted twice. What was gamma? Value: 10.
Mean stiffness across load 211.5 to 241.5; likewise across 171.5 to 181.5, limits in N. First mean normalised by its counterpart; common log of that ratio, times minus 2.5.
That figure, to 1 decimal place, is 0.1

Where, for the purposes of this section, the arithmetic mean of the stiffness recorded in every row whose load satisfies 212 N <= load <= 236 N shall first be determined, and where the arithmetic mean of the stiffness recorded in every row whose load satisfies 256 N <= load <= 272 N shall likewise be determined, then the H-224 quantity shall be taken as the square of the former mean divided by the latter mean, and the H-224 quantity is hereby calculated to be 11.0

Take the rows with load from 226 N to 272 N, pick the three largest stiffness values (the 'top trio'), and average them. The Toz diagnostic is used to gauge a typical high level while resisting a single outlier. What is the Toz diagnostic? 14.3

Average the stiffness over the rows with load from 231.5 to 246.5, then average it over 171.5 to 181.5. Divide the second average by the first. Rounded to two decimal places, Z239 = 0.97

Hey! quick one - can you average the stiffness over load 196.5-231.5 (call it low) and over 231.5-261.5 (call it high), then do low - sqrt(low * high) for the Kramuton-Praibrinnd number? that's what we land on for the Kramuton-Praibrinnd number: -0.5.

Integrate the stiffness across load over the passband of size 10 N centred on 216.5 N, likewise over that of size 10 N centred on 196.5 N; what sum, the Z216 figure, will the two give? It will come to 253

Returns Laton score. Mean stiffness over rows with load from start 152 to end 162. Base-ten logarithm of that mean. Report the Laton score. 1.07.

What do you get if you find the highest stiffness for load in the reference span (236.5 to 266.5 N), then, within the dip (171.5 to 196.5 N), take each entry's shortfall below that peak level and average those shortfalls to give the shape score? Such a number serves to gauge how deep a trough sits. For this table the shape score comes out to -0.3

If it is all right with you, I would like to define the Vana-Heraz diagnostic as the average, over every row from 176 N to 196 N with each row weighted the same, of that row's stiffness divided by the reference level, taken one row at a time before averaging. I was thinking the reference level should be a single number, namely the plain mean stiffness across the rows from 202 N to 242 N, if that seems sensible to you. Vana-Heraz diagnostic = 1.14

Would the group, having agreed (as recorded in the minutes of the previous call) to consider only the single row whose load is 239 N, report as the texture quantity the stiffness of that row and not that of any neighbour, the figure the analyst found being 14.08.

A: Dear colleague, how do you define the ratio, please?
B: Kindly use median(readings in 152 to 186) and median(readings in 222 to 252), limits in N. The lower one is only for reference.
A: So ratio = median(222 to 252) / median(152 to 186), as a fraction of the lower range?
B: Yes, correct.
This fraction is 1.18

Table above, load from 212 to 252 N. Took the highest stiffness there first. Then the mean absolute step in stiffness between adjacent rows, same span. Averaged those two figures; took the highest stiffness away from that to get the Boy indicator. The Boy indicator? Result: -6.80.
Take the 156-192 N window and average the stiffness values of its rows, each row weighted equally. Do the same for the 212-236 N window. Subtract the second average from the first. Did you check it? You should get 0.9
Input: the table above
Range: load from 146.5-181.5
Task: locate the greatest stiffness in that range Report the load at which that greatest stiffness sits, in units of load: 179 N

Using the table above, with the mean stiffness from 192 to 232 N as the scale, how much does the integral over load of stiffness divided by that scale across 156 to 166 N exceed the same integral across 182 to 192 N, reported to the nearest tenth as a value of -2.5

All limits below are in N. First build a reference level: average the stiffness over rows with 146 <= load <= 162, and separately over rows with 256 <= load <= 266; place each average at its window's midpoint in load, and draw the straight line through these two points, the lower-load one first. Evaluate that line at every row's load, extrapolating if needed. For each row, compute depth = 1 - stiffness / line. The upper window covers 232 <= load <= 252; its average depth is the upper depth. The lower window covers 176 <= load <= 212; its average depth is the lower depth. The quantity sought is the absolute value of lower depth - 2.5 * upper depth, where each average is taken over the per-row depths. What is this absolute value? 0.0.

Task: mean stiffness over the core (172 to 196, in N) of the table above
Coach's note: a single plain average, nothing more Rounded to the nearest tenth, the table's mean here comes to 14.4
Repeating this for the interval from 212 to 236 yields 12.2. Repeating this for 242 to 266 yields 13.5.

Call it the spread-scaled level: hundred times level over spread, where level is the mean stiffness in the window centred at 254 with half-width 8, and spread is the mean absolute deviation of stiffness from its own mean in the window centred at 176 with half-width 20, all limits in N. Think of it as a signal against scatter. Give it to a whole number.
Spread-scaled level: 997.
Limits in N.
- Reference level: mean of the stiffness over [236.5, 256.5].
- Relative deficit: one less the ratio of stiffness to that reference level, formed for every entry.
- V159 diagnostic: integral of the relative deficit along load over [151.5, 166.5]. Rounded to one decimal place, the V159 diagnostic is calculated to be 2.3 N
